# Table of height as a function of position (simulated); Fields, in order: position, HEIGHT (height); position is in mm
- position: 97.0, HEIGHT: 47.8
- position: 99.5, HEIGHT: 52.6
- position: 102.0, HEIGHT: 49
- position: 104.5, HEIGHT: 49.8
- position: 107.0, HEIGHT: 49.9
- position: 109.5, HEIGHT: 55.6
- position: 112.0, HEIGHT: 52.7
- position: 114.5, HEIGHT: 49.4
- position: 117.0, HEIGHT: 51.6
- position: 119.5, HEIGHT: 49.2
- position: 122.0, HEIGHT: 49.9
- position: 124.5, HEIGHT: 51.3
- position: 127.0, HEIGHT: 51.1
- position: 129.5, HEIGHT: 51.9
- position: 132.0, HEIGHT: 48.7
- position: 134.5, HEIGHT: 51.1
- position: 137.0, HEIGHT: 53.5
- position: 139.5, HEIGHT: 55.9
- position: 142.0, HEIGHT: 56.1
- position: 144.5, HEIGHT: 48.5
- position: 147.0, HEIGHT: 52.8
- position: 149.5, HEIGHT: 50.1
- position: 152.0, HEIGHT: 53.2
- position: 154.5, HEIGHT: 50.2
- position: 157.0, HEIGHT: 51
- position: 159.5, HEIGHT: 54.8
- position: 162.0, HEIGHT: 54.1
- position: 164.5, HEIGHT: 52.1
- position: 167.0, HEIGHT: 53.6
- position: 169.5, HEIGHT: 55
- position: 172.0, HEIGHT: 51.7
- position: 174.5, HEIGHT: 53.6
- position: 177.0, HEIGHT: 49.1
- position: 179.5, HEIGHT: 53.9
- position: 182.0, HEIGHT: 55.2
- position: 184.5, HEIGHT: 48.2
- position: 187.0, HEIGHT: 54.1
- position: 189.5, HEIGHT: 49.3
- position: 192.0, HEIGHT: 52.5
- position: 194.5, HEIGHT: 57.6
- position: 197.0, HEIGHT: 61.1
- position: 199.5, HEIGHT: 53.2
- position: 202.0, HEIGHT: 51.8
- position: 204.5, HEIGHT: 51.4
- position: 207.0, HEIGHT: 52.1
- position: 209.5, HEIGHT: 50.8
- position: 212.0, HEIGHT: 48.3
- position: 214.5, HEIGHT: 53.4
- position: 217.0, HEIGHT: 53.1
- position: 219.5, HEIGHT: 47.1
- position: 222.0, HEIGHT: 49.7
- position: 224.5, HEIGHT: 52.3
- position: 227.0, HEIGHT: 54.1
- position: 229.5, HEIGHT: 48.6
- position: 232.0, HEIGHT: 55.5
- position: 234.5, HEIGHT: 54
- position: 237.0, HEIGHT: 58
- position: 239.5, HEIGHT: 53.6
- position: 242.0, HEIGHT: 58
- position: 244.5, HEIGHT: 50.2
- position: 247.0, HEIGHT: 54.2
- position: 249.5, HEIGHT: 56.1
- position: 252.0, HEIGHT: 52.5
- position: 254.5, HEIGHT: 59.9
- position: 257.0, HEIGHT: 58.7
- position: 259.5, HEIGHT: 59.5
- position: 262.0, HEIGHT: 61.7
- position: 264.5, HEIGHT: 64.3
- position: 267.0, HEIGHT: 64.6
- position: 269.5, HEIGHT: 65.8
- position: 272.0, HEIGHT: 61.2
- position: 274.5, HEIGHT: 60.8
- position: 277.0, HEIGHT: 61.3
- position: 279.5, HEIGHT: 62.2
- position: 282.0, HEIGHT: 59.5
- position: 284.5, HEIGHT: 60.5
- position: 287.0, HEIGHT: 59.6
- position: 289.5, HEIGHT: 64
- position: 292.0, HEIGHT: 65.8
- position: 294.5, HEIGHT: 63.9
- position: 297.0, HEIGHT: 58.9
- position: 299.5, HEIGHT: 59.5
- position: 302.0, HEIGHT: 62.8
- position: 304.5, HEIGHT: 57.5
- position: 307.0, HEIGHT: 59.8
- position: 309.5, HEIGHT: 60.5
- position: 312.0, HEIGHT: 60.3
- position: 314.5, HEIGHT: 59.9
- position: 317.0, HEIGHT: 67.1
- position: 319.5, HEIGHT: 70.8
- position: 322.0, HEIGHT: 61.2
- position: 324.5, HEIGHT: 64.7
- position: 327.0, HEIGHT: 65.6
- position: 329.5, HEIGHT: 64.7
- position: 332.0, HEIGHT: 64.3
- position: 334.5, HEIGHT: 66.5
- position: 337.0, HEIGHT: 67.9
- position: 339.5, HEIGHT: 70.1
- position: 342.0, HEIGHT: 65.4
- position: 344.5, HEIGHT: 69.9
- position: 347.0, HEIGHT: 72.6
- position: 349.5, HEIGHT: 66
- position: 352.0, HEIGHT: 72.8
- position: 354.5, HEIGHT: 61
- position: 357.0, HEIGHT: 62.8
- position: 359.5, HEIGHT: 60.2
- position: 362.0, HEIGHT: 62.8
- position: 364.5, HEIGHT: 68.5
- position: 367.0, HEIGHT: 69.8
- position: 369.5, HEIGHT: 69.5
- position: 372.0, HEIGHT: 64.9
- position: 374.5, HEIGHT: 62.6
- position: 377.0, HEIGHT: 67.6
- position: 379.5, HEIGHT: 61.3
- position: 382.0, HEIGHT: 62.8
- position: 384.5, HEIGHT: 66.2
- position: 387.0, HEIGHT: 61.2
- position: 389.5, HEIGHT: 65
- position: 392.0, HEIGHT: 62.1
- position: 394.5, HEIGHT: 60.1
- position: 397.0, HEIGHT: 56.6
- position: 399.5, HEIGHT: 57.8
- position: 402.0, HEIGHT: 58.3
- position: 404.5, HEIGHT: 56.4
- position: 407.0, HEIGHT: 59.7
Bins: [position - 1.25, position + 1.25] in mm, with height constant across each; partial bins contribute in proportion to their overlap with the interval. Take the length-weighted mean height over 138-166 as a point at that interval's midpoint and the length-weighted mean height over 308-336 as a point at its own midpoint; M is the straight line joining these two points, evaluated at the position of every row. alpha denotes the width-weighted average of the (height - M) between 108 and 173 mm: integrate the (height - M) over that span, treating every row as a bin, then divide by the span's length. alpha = 0.26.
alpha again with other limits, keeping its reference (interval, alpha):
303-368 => 0.02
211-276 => -2.81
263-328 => 0.03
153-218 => -2.16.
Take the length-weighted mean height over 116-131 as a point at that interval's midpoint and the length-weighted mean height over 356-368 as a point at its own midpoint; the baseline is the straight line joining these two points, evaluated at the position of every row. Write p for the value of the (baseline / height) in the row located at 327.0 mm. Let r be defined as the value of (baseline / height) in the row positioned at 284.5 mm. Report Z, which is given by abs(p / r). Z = 0.96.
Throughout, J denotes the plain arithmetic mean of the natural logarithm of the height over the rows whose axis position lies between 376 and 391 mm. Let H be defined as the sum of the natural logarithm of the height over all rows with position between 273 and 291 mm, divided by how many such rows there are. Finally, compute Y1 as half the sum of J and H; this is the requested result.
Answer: 4.14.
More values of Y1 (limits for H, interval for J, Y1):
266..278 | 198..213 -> 4.04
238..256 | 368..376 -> 4.09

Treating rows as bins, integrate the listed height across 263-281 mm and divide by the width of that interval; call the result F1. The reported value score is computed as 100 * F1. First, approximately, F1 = 63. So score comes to 6282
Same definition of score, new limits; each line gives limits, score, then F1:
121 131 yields 5102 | 51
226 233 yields 5259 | 53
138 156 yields 5240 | 52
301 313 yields 6012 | 60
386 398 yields 6109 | 61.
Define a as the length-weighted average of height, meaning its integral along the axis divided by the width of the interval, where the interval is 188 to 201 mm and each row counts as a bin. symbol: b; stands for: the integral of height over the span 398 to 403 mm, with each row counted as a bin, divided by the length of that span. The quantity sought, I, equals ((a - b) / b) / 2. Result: -0.03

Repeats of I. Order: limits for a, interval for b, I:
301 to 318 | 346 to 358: -0.04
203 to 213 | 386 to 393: -0.10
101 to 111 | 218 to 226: 0.01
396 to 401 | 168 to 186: 0.05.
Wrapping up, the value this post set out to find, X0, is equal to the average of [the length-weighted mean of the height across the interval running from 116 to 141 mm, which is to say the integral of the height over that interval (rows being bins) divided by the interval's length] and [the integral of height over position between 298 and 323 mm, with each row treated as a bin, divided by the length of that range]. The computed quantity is 56.7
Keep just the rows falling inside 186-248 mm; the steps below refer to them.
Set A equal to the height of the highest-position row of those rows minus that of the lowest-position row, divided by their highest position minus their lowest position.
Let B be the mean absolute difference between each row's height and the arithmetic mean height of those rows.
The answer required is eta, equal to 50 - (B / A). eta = -1458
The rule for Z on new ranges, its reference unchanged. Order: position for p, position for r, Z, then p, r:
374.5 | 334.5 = 1.10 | 1.05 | 0.95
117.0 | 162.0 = 1.00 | 0.98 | 0.98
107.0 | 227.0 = 0.95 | 1.00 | 1.05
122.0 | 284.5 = 1.02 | 1.02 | 1.00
